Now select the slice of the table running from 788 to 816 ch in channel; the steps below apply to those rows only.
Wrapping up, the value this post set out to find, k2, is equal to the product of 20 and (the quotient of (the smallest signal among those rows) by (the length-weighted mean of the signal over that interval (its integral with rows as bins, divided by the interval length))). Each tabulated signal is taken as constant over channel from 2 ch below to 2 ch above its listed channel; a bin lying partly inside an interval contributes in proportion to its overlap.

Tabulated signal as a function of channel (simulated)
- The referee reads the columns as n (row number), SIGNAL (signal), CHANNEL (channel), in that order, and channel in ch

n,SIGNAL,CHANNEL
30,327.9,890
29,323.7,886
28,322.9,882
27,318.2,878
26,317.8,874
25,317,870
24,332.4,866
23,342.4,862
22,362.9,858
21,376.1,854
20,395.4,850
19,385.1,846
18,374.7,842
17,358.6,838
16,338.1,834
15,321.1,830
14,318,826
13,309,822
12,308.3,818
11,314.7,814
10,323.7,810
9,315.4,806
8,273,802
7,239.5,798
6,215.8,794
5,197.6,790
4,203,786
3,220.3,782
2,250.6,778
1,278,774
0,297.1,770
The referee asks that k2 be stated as 14.7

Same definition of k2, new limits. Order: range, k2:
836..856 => 19.0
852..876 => 18.6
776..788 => 18.1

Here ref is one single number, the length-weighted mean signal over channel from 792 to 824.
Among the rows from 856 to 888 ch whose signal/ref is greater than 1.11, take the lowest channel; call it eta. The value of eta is 858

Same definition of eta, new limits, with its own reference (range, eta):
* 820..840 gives 830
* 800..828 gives 810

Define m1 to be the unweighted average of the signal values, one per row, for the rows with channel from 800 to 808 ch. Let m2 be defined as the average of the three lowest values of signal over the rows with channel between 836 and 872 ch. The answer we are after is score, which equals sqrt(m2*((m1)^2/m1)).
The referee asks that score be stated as 312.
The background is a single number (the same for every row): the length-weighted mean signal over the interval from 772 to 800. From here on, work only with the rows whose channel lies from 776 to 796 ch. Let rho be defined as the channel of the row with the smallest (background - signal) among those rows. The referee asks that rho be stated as 778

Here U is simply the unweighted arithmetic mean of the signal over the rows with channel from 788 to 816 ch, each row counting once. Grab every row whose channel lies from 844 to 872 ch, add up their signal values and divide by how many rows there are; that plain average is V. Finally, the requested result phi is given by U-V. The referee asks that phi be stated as -90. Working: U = 269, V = 359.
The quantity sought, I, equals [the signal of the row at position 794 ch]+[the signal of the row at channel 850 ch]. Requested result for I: 611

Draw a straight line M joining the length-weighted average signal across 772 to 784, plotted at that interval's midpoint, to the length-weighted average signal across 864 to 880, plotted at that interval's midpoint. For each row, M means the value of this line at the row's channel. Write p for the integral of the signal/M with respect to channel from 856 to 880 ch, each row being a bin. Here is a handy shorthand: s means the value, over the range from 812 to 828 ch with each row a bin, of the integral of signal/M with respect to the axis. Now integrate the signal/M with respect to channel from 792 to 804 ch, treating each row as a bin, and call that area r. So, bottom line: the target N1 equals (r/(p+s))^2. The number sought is 0.07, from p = 25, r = 11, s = 17.8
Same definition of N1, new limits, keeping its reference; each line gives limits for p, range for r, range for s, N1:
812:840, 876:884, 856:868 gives 0.03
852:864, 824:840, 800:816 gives 0.33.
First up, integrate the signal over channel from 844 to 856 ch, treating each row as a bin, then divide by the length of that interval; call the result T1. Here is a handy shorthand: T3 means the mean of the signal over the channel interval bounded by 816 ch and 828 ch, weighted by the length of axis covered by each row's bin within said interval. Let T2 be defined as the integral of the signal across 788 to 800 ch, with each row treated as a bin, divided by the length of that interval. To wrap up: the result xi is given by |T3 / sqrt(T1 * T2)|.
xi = 1.08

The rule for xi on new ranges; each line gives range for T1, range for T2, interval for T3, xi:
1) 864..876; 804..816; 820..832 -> 0.99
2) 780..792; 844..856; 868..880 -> 1.12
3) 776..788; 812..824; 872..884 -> 1.21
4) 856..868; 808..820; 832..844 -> 1.08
